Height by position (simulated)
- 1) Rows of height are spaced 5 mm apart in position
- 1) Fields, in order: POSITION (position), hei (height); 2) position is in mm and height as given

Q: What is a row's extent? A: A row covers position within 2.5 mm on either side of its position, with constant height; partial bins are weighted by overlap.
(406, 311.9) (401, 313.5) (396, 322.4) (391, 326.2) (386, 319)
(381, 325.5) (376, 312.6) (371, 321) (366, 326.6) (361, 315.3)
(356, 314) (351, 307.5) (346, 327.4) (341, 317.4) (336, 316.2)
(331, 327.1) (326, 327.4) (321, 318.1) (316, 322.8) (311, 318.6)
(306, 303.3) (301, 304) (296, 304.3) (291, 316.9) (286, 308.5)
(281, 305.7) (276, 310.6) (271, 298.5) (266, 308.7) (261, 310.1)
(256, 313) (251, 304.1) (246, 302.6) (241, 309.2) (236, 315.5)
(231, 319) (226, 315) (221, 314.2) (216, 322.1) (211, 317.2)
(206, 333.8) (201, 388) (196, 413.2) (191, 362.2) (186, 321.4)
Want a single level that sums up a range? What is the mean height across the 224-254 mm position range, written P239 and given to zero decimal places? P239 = 311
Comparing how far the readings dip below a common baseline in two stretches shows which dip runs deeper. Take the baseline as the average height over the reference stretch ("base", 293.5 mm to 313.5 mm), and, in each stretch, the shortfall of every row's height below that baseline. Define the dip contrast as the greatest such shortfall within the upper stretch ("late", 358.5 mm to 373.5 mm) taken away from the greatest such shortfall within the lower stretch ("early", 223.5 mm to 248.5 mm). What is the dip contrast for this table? 13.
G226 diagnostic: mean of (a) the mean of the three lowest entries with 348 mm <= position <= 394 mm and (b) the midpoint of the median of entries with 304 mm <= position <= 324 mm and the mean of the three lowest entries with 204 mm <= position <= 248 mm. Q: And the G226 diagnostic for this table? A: 312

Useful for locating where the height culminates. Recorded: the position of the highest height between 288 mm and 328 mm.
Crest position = 326 mm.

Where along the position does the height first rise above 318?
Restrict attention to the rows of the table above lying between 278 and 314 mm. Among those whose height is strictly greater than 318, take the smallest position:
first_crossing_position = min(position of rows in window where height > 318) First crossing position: 311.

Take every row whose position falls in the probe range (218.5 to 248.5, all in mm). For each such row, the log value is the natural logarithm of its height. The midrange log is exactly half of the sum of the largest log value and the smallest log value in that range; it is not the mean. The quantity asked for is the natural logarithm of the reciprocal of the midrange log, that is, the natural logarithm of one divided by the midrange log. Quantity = -1.75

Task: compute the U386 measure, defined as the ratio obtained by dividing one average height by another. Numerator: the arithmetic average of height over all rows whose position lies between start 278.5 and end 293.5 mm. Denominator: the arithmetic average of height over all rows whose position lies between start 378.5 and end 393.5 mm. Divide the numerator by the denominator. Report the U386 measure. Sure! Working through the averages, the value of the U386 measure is 0.96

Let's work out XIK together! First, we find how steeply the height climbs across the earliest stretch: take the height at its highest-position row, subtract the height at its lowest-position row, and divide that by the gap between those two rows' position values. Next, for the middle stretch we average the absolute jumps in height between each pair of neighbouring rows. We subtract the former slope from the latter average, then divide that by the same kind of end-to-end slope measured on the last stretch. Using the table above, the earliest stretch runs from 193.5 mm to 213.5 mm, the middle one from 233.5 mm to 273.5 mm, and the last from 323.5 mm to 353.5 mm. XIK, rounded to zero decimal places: -15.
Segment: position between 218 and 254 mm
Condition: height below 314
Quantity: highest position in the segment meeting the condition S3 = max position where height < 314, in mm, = 251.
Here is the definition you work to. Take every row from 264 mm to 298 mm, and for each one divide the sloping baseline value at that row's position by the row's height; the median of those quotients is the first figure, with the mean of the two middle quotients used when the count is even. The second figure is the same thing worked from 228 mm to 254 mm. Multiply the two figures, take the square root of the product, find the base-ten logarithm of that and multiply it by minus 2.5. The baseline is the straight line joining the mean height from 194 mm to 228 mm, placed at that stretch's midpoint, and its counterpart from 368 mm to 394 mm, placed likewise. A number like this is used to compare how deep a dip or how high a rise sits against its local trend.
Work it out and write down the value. -0.10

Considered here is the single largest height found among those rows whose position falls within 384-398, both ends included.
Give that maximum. 326.2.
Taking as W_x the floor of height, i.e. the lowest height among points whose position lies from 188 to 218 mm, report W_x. 317.2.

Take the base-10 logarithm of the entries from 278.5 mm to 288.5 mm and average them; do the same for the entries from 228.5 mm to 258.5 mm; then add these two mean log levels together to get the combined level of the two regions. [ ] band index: 4.98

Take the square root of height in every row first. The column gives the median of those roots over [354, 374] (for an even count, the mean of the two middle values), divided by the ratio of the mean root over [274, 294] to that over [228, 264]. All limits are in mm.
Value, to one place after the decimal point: 17.8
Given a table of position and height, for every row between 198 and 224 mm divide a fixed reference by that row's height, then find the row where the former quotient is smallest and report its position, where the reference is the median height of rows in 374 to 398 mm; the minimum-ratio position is 201 mm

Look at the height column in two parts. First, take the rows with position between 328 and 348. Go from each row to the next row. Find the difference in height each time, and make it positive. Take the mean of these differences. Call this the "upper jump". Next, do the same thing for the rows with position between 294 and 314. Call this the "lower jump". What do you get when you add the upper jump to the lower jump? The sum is 12.8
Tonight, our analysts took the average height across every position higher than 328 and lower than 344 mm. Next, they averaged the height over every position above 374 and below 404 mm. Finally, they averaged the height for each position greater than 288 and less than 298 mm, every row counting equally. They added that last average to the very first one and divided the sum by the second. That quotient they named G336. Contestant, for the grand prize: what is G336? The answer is 1.97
